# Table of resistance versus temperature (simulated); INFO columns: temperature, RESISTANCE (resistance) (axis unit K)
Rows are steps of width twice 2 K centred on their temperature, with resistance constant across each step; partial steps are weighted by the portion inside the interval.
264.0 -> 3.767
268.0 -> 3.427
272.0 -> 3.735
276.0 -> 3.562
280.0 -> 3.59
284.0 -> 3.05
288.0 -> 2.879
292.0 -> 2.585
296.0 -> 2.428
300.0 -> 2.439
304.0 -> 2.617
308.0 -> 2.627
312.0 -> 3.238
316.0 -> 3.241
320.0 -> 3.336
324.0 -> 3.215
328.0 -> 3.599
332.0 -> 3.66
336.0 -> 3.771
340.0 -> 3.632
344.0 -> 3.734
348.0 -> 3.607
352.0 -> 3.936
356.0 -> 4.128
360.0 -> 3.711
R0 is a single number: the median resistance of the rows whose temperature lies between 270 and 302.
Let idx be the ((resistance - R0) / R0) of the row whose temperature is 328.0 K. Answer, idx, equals 0.21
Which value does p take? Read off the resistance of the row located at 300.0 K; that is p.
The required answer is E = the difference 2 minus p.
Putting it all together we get -0.4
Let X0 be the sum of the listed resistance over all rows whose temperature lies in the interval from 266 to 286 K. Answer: 17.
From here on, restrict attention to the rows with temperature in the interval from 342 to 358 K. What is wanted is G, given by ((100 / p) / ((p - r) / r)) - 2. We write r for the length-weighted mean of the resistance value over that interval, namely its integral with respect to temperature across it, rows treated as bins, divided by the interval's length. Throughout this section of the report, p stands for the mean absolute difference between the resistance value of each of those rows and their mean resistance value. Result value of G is -582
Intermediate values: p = 0.18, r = 3.9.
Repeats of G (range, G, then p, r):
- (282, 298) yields -479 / 0.23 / 2.7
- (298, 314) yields -436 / 0.25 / 2.7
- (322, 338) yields -609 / 0.17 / 3.6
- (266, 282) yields -1221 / 0.08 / 3.6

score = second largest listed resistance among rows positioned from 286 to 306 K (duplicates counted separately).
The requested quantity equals 2.617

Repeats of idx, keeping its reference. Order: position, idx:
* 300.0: -0.18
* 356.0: 0.39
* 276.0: 0.20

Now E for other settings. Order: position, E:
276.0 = -1.6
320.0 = -1.3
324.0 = -1.2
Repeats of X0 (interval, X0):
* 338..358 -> 19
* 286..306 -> 13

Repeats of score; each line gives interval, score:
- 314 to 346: 3.734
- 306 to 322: 3.241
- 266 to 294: 3.59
